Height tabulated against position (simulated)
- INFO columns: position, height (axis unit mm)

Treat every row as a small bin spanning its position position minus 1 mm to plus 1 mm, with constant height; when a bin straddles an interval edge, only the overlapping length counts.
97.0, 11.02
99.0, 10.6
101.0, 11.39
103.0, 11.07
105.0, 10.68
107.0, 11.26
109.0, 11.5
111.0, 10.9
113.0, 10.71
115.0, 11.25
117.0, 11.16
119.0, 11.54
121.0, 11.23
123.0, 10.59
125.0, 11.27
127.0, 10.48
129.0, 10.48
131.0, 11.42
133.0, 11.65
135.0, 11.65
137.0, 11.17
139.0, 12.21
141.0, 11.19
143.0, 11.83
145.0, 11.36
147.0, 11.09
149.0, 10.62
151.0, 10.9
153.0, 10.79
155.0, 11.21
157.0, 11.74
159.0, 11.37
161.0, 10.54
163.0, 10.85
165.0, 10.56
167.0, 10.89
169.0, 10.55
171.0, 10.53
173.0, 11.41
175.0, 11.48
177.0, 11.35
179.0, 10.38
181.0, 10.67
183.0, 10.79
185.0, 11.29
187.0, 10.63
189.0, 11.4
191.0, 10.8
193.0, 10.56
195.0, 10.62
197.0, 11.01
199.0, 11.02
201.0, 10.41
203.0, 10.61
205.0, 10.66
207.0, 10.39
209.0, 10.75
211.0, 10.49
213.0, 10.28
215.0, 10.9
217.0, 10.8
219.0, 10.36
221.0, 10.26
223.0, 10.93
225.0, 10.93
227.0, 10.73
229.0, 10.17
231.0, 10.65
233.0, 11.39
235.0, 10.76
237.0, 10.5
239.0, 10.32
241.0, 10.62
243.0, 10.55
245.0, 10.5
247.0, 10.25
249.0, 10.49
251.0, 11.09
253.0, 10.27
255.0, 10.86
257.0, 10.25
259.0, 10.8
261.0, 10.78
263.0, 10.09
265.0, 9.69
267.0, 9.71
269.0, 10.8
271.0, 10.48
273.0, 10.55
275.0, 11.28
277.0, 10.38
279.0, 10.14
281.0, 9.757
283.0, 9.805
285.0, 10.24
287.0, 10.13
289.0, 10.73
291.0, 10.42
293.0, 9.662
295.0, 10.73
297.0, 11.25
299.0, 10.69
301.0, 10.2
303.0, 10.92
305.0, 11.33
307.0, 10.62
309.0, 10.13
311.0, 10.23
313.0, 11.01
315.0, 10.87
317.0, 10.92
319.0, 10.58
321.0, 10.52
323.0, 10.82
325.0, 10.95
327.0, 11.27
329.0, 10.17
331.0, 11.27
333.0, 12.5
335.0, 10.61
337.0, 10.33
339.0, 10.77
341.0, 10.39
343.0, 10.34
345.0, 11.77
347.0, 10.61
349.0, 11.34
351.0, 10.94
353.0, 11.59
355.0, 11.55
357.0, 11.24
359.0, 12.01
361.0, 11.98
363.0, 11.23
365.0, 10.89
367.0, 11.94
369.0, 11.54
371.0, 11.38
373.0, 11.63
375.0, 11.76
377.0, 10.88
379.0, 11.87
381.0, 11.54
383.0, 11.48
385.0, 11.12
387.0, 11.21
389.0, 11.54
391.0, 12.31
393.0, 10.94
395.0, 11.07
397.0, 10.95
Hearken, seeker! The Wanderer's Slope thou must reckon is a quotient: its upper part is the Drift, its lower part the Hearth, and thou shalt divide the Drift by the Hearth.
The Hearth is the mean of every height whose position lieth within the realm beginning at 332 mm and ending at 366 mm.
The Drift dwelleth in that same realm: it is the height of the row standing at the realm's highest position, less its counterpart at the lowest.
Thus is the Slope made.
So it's -0.14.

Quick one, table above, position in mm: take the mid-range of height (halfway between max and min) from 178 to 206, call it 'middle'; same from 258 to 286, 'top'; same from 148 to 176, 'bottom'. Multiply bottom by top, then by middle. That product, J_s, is 1271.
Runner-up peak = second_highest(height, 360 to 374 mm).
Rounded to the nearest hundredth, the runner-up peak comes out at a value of 11.94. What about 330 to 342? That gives 11.27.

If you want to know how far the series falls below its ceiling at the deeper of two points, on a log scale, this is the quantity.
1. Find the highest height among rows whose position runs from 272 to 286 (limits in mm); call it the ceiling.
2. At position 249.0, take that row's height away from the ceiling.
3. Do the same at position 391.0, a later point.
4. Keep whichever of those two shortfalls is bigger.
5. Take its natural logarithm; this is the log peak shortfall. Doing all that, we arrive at -0.2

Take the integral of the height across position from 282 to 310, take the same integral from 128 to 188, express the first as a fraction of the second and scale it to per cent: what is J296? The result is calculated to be 44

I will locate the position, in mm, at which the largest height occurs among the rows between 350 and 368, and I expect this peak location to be 359.0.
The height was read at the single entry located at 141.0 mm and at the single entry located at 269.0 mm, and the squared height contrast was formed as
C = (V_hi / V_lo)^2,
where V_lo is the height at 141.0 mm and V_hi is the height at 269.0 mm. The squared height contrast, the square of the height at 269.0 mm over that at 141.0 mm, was 0.93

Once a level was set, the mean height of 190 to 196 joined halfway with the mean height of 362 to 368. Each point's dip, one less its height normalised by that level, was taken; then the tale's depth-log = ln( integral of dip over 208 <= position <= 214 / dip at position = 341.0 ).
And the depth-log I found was 1.6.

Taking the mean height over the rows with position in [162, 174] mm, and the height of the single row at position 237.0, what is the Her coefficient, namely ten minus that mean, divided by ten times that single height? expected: -0.0076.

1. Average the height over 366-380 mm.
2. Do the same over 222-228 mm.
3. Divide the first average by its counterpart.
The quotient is 1.07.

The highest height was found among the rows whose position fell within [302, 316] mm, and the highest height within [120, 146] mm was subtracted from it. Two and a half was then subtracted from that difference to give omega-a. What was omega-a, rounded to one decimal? -3.4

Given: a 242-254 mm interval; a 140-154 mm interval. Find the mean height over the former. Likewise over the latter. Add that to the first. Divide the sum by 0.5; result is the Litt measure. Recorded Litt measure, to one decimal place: 43.3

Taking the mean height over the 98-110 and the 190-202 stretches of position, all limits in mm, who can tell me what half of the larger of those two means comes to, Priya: 5.54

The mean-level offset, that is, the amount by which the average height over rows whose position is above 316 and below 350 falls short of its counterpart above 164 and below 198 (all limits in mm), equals 0.0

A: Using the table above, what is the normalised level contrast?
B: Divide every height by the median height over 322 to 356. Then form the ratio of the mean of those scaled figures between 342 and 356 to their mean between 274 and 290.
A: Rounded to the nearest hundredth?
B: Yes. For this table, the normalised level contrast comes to 1.08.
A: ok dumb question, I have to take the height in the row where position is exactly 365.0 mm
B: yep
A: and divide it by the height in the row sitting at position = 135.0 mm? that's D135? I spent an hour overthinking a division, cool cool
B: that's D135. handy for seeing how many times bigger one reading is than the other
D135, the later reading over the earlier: 0.93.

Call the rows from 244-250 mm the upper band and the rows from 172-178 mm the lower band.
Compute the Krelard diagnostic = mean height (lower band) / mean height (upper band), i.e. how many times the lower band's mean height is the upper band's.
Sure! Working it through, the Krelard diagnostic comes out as 1.10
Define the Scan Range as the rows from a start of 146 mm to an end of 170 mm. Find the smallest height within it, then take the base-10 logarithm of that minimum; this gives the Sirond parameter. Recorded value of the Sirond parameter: 1.02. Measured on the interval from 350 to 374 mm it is 1.04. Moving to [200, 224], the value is 1.01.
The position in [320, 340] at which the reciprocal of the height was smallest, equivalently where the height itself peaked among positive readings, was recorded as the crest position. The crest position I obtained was 333.0 mm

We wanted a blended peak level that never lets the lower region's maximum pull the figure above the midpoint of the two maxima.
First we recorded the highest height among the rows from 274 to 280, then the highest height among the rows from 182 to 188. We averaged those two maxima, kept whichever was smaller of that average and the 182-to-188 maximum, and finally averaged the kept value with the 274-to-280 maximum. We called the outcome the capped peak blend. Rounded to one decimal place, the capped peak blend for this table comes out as 11.3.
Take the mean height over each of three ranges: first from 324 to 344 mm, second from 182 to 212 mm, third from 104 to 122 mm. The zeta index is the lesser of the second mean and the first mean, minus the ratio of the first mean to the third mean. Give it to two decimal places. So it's 9.79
